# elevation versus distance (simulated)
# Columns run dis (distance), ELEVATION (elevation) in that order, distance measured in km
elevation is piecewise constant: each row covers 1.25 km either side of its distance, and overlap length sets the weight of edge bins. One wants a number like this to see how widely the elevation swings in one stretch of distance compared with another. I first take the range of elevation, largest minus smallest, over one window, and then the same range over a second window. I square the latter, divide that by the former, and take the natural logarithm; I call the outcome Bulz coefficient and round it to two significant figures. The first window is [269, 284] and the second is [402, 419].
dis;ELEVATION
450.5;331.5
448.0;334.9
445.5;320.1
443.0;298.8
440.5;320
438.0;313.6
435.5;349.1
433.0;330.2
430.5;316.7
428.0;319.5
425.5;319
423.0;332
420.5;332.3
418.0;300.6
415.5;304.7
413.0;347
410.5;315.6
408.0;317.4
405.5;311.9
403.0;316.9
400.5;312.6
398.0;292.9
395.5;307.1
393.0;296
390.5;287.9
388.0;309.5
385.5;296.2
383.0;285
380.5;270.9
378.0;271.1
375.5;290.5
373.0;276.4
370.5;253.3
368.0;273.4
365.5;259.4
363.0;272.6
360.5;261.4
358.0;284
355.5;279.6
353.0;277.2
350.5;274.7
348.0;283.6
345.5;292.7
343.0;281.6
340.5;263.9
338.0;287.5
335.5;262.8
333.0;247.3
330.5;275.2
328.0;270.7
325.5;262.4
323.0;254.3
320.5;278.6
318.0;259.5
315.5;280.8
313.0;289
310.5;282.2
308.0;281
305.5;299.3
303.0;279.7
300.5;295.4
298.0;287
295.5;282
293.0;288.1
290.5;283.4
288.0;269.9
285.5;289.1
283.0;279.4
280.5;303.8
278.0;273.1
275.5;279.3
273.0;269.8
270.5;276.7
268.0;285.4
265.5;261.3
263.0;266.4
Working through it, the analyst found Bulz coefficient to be 4.1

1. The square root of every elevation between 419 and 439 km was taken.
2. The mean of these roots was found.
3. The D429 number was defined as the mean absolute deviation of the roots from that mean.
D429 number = 0.26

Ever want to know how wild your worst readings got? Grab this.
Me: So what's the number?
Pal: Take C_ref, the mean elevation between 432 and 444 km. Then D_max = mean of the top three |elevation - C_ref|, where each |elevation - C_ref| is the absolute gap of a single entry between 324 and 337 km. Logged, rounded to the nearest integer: 65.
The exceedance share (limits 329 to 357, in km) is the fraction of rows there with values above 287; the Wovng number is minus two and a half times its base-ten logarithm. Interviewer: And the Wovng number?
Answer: 1.9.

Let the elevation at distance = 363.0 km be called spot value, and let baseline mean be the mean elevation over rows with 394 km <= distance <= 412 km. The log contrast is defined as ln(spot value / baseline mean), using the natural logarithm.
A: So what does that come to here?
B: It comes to -0.13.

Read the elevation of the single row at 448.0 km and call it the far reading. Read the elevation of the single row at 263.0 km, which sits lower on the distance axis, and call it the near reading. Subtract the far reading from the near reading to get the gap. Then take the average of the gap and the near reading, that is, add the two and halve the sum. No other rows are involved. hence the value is 99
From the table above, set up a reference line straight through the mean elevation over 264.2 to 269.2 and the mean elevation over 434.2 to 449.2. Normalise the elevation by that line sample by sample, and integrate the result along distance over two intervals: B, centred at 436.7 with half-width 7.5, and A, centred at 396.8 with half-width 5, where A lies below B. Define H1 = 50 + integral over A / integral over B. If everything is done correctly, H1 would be 50.6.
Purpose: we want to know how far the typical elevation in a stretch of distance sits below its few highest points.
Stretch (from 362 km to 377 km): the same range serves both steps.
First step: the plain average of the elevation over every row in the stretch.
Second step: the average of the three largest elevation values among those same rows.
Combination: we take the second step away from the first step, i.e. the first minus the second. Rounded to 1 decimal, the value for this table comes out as -9.2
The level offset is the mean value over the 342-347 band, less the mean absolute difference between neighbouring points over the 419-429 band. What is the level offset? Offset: 283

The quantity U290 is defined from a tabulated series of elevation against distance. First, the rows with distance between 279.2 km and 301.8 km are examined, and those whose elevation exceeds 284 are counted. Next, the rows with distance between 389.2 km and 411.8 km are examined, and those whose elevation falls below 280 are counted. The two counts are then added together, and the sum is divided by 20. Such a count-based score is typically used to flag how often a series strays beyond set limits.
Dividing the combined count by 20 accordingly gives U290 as 0.25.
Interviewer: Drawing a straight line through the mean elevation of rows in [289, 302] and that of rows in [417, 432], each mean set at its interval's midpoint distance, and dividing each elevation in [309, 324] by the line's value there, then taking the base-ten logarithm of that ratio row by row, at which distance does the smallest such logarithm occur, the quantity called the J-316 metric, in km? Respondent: 323.0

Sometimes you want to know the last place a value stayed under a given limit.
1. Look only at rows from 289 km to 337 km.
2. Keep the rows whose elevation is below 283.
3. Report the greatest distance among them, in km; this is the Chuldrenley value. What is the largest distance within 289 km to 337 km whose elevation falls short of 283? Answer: 335.5 km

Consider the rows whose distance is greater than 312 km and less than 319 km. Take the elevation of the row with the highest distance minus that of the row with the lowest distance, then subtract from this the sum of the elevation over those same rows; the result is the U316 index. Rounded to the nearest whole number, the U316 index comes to -859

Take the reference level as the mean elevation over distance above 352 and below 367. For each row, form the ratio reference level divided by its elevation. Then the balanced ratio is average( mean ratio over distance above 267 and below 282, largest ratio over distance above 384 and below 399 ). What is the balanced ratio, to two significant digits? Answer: 0.96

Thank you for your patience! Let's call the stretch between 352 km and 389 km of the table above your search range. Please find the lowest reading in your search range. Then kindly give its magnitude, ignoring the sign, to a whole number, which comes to 253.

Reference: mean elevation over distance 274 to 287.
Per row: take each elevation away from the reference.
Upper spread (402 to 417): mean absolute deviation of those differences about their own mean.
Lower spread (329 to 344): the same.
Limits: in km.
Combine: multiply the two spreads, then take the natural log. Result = 4.70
